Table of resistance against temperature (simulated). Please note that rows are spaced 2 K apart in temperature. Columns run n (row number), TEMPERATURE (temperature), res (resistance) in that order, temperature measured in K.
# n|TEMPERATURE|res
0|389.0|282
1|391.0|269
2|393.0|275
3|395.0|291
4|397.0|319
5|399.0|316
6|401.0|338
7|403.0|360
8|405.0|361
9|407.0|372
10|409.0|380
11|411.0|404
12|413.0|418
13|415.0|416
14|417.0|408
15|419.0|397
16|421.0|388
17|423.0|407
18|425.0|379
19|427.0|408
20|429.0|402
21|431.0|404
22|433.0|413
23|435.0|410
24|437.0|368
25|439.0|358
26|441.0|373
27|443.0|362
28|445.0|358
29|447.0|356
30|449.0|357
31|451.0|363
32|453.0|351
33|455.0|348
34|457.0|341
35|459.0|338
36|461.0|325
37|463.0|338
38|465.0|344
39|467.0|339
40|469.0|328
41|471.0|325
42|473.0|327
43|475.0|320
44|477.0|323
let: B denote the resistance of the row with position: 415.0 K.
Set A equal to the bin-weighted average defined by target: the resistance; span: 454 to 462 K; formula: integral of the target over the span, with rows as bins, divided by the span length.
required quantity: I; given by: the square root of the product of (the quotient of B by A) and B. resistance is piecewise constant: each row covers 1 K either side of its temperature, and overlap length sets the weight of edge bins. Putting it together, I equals 22.6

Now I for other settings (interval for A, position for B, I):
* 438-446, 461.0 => 17.1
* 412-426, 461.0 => 16.2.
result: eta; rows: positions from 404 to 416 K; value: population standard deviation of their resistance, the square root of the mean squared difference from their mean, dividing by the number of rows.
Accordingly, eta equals 22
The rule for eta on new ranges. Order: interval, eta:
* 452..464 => 8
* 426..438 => 15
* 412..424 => 10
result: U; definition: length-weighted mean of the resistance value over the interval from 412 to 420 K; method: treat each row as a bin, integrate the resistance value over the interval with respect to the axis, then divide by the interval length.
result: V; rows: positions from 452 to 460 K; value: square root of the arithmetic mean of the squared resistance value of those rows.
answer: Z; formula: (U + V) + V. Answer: 1099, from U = 410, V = 345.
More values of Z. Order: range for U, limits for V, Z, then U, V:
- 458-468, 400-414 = 1091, 337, 377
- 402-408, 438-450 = 1086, 364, 361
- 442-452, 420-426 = 1142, 359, 392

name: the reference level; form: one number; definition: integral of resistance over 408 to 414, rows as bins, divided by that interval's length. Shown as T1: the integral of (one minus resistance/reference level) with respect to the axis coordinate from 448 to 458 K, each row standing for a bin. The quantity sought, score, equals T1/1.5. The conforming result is 0.8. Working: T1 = 1.2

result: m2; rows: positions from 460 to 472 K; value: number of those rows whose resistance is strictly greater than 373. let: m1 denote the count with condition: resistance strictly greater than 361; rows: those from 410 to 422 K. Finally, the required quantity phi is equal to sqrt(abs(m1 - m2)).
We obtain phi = 2.45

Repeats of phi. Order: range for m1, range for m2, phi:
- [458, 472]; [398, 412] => 1.41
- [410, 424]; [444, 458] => 2.65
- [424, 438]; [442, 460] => 2.65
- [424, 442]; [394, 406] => 2.83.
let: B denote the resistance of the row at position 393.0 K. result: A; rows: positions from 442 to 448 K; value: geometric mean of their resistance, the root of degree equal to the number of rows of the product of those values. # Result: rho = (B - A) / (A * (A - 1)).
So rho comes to -0.0007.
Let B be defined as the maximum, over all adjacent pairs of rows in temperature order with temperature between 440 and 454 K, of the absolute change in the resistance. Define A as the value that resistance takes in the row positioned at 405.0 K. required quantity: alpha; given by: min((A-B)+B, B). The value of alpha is 12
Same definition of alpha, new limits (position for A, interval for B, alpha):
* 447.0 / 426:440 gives 42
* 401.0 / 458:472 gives 13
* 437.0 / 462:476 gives 11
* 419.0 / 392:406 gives 28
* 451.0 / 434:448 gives 42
